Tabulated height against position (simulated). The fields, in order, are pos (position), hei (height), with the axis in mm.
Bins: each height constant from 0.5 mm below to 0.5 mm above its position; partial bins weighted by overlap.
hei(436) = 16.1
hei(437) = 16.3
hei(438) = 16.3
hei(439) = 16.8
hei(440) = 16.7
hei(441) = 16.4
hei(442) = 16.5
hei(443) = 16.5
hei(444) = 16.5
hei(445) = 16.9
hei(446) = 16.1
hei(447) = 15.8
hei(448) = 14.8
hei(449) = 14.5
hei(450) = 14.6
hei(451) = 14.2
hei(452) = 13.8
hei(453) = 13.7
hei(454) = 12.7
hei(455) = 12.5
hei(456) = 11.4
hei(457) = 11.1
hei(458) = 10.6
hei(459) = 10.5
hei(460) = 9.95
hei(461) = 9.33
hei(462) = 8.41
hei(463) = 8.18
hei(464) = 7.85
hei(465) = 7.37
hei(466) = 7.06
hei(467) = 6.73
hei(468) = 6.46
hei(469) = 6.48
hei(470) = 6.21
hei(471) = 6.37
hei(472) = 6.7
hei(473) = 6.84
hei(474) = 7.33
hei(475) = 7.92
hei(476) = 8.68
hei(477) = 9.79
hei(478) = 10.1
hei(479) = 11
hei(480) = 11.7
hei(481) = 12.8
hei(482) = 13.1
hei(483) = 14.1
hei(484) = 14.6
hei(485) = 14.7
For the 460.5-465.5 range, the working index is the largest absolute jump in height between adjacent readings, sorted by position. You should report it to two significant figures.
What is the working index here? 0.92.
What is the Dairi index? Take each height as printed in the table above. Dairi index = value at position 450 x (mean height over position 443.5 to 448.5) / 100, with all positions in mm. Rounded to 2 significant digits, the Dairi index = 2.3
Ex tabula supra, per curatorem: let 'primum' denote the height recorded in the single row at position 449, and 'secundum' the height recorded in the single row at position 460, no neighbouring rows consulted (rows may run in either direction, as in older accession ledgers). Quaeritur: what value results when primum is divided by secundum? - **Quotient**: 1.46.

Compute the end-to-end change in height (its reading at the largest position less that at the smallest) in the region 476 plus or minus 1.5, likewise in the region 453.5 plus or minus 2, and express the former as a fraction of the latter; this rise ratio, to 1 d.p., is -1.4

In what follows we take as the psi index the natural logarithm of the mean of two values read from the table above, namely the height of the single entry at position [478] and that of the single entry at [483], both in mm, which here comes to 2.49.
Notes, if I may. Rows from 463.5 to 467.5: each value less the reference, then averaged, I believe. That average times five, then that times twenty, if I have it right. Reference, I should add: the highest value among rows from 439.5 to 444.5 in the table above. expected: -945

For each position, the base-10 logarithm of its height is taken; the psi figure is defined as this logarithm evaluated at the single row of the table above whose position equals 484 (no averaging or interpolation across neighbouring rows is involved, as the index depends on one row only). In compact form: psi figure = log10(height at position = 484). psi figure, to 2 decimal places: 1.16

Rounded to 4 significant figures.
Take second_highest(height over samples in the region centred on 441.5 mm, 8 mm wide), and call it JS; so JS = 16.80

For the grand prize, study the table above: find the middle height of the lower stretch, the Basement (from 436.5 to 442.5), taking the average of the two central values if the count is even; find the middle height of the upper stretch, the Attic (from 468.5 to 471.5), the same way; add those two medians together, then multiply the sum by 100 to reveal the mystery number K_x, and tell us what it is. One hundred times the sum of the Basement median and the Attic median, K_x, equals 2282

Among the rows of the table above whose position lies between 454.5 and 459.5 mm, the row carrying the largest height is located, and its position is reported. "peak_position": 455 mm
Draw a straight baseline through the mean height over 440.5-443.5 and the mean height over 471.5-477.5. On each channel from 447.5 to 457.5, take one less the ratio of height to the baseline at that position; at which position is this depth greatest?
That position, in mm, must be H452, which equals 457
